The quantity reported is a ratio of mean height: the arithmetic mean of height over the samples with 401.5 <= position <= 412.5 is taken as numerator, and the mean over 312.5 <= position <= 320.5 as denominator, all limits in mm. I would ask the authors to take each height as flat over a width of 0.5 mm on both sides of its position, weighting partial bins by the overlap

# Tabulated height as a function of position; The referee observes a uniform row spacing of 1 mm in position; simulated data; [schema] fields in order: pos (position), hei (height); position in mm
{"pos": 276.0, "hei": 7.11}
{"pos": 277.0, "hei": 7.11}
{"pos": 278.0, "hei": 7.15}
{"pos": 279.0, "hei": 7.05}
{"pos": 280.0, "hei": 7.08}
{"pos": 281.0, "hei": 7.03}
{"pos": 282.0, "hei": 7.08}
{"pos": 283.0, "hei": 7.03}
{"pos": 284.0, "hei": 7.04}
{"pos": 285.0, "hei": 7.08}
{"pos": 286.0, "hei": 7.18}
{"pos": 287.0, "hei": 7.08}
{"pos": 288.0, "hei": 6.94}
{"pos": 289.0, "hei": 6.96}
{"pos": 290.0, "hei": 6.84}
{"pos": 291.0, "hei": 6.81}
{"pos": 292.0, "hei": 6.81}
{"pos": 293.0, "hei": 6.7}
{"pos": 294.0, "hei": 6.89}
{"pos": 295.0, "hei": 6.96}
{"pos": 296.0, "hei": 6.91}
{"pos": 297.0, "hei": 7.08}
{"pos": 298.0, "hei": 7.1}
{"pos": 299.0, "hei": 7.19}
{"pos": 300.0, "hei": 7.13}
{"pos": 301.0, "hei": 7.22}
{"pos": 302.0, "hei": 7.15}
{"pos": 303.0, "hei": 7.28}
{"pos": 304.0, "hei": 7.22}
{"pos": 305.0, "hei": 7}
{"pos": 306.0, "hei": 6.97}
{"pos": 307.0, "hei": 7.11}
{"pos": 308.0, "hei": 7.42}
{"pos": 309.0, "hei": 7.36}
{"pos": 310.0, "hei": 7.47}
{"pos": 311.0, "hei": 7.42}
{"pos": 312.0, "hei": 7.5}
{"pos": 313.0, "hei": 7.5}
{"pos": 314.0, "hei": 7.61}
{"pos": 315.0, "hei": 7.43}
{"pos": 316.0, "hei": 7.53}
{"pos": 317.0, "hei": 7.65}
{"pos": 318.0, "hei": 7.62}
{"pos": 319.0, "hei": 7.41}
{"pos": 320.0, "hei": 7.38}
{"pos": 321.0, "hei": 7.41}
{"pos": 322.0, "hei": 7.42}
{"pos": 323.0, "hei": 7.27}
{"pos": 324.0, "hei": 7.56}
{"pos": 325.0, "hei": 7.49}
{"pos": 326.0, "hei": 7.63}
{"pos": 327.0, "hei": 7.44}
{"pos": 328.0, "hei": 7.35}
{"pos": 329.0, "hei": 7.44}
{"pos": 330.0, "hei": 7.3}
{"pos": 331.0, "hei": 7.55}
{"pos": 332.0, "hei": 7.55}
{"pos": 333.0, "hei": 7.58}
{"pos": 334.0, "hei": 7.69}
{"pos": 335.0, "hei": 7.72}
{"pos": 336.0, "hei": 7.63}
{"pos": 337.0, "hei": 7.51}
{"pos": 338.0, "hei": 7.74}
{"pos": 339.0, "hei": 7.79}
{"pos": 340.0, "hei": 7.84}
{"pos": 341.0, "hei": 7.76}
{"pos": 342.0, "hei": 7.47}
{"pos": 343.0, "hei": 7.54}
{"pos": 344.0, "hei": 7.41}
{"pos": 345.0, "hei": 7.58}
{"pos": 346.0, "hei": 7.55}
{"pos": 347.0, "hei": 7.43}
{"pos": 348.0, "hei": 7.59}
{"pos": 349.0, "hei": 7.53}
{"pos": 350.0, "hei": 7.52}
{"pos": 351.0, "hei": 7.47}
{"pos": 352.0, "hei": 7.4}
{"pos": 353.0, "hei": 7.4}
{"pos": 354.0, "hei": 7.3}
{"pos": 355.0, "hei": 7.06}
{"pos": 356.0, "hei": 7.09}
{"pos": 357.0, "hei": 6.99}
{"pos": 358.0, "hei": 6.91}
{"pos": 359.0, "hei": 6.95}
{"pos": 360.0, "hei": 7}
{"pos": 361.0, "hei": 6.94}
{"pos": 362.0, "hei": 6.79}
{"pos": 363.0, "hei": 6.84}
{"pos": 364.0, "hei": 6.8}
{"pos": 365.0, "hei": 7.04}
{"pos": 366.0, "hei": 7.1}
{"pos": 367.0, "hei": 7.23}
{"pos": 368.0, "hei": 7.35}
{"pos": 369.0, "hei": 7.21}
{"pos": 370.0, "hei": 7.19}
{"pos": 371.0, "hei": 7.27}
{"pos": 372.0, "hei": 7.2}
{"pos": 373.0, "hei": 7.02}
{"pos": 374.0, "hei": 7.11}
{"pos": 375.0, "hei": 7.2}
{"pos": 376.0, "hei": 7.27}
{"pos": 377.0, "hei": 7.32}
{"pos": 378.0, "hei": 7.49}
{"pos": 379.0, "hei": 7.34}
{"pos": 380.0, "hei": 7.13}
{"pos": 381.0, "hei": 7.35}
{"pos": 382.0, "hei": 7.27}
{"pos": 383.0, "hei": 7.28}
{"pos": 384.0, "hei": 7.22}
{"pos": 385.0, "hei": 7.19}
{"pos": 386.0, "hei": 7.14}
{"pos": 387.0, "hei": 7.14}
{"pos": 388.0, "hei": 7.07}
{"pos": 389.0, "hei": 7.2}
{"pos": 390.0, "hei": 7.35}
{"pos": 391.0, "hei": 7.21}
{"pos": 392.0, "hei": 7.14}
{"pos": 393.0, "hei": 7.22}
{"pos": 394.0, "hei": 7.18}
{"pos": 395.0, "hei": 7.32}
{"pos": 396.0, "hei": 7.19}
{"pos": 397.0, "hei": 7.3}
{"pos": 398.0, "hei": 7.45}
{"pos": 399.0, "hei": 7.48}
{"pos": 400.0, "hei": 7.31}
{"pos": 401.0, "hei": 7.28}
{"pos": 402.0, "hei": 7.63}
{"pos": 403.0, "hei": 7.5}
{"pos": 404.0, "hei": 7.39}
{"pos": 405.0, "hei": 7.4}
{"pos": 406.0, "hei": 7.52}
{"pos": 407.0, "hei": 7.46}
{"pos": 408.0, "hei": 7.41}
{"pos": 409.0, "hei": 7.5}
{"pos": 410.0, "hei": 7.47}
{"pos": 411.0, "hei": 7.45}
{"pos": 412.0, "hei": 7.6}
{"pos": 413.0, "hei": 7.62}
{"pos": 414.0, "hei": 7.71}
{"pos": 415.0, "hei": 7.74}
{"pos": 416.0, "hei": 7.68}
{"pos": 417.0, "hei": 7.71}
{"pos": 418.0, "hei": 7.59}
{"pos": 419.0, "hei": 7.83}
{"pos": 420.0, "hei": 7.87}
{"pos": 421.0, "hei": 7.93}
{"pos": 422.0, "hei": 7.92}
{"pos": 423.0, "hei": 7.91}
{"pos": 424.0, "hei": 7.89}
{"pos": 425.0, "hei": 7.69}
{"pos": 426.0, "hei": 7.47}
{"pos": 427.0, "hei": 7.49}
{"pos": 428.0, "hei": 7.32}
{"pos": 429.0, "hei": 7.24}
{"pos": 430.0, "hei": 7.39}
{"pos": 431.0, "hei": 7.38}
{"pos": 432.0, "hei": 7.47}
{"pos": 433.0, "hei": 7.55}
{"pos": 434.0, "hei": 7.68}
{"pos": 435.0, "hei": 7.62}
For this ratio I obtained 1.00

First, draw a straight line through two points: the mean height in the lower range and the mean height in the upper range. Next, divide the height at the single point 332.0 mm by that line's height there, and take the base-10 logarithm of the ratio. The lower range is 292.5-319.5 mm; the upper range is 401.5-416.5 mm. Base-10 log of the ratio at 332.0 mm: 0.013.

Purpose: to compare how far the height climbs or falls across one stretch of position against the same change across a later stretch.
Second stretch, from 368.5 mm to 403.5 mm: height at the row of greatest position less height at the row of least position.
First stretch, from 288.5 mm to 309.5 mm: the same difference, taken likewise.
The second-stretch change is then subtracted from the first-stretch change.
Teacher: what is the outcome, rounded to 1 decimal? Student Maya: 0.1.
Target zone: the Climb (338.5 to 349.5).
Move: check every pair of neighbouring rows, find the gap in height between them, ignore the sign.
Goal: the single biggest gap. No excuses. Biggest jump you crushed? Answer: 0.290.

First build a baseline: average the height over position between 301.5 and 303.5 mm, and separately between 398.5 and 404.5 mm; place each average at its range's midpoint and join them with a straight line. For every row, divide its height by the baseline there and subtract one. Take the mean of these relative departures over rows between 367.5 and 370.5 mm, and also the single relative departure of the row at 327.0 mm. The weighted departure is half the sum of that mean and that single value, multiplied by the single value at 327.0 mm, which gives 0.0001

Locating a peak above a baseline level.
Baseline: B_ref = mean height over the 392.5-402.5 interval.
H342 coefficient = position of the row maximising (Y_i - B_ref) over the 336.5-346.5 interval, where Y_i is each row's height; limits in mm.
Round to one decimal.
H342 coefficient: 340.0 mm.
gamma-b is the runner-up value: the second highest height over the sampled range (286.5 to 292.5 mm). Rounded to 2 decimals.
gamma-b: 6.96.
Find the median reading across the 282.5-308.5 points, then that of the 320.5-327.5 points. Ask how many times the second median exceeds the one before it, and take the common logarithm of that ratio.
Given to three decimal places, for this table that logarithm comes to 0.023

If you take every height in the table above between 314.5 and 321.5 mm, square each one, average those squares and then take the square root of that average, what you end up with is 7.5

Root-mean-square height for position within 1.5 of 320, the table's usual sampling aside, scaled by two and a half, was 18.5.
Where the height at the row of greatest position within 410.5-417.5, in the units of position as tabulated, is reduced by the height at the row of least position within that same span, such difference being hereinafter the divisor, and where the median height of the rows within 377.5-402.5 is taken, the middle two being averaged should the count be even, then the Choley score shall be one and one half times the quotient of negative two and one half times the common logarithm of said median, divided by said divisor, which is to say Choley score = -12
